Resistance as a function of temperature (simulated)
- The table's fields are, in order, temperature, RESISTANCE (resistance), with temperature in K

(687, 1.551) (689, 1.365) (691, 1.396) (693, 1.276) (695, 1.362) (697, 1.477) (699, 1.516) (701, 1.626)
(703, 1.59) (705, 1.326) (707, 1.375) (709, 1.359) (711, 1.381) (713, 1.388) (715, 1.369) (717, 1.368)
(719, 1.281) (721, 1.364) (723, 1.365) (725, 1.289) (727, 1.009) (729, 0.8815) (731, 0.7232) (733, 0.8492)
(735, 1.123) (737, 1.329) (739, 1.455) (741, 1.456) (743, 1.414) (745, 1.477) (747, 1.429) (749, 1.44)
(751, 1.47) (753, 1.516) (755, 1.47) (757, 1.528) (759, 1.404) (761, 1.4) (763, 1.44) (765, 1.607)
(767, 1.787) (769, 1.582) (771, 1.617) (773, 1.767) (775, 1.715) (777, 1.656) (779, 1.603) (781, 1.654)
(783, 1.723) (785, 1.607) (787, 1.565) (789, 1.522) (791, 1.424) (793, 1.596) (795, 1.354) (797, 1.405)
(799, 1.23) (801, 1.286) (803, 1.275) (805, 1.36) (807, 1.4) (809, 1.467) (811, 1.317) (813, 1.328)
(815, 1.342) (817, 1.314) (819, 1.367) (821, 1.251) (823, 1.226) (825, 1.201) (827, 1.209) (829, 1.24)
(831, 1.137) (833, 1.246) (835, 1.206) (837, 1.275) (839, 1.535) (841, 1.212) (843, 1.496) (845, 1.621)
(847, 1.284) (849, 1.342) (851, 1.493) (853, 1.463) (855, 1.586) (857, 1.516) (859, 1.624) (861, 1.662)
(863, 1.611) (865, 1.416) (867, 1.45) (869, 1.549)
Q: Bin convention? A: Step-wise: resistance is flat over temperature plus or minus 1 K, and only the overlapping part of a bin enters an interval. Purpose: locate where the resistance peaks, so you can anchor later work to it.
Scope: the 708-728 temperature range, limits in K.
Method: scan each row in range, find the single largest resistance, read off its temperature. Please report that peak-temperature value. 713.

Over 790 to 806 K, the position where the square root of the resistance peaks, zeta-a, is 793 K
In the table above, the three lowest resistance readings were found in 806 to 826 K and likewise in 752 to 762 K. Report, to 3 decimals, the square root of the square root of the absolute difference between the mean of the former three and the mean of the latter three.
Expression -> 0.668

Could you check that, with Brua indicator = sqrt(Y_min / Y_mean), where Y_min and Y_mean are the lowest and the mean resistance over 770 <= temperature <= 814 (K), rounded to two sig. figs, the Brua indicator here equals 0.91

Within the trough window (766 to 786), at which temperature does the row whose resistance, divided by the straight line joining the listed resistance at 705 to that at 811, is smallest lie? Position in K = 769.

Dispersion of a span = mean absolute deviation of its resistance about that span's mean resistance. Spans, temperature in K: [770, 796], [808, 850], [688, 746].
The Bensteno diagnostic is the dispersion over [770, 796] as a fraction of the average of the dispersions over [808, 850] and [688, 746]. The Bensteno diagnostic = 0.70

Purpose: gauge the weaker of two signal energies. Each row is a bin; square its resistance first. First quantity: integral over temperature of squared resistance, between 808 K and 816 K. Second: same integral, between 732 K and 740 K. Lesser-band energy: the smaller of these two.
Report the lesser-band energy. 11.7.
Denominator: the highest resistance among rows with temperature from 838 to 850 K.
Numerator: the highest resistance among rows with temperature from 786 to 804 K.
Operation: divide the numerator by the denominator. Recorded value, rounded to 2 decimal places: 0.98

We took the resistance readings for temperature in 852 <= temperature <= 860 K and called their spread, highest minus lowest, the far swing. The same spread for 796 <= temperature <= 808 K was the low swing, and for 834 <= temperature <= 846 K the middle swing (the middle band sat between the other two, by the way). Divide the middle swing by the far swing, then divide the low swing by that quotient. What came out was 0.068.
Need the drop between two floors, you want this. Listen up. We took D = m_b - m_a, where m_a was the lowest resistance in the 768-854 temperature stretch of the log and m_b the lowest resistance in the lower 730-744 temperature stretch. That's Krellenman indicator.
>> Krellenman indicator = -0.4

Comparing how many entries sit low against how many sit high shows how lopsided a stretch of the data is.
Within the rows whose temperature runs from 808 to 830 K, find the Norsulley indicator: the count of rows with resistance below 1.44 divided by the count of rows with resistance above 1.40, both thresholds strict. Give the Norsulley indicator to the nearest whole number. 10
